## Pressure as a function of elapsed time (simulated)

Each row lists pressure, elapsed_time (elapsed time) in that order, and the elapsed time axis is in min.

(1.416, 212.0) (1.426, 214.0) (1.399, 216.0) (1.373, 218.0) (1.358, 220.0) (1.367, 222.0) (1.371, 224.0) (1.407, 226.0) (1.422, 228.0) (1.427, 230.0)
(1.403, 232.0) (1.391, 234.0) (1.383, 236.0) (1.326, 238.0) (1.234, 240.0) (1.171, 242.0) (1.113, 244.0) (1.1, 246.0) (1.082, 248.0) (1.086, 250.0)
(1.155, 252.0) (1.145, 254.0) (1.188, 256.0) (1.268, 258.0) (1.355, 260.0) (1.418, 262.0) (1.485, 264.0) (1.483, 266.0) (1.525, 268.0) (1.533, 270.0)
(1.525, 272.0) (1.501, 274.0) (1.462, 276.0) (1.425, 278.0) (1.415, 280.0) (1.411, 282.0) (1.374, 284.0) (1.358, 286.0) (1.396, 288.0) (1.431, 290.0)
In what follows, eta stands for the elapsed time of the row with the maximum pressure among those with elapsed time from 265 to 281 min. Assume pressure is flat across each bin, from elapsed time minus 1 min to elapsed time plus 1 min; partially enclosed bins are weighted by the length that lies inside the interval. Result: 270.0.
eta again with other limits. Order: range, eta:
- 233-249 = 234.0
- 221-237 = 230.0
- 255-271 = 270.0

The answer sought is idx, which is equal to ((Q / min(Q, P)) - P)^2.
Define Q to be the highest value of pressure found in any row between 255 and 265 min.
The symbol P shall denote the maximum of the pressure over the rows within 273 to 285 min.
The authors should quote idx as 0.25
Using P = 1.501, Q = 1.485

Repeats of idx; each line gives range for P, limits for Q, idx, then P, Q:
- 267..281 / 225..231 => 0.28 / 1.533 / 1.427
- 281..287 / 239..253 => 0.17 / 1.411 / 1.234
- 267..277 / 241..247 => 0.28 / 1.533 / 1.171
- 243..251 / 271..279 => 0.07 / 1.113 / 1.525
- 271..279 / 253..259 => 0.28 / 1.525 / 1.268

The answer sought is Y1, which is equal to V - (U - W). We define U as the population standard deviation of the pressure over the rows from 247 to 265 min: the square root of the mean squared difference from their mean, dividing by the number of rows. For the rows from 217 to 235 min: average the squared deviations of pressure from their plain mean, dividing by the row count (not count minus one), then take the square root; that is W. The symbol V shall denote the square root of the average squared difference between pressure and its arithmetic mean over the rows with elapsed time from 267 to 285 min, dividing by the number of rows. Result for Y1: -0.06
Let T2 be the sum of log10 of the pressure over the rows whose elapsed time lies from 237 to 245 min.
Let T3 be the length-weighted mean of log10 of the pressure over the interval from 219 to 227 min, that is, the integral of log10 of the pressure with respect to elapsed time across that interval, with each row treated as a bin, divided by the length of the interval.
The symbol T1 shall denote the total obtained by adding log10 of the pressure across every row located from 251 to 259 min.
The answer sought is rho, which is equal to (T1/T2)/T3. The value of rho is 7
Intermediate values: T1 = 0.30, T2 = 0.3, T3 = 0.14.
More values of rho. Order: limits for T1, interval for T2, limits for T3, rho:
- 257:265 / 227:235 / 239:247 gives 15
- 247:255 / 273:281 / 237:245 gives 4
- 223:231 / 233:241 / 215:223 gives 9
